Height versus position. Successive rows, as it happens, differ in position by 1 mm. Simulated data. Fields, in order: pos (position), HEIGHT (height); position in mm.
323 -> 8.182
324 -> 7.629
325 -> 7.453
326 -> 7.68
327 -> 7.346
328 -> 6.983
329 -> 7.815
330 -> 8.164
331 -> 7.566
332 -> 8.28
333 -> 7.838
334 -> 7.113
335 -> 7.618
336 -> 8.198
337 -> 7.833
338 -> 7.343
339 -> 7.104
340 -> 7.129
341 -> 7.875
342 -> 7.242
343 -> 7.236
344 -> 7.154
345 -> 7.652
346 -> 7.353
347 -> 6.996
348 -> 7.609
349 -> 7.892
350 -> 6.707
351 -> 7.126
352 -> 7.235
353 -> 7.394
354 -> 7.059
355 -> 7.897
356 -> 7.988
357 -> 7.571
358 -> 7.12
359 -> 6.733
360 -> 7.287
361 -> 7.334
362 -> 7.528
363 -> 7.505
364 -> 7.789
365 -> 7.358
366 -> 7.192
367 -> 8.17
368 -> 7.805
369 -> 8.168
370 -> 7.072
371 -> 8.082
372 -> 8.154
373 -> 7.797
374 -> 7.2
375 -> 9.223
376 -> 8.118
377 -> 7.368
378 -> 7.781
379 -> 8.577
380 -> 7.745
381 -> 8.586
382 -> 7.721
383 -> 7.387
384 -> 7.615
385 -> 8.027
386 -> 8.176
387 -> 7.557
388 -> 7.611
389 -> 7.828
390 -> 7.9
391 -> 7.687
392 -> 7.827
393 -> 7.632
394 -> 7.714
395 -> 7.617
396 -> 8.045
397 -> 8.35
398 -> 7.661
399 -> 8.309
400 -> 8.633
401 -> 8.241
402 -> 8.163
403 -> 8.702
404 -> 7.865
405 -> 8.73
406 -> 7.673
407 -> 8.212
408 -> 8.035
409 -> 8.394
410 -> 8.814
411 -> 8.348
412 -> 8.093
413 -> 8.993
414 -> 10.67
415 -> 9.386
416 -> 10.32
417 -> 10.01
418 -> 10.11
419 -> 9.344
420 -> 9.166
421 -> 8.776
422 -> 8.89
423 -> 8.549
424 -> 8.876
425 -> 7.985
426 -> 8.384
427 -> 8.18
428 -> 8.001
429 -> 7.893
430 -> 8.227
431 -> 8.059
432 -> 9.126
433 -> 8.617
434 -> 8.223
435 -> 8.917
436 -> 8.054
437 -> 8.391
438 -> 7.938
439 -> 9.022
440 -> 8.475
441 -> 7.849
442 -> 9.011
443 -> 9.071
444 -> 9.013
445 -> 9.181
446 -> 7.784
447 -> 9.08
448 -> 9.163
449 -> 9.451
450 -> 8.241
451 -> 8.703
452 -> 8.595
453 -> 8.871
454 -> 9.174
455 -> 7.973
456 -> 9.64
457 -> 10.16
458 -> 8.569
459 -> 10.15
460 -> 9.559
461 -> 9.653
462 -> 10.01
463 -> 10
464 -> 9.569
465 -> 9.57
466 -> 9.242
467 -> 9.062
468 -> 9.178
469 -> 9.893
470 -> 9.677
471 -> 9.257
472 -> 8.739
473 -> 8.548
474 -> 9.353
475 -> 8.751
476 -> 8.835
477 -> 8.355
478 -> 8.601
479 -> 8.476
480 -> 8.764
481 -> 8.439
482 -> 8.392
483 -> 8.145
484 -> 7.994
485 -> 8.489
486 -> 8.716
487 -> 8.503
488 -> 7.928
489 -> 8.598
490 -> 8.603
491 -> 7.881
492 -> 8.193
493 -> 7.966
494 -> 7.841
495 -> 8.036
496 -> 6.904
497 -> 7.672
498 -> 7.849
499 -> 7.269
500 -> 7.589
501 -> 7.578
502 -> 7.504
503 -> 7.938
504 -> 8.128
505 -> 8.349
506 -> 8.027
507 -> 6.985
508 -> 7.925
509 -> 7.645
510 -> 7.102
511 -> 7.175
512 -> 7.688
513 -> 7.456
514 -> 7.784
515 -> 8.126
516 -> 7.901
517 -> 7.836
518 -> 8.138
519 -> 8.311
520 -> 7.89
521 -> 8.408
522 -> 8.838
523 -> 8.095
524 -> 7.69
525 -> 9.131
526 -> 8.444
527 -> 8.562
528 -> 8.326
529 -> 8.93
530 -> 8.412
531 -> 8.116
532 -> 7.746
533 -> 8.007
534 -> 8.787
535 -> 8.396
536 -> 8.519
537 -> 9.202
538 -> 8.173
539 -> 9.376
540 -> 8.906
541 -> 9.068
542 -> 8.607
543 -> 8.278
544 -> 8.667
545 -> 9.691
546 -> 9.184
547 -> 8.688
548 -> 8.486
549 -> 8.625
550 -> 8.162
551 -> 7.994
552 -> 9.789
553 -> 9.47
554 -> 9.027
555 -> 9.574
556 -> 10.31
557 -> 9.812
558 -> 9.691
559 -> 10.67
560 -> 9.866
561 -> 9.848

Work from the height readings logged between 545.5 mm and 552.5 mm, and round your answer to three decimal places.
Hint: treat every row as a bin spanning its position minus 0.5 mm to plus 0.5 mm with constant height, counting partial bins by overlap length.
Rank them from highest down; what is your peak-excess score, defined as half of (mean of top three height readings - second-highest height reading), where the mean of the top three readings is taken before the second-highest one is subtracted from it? 0.018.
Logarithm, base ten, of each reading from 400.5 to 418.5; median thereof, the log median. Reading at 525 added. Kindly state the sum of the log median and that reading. 10.1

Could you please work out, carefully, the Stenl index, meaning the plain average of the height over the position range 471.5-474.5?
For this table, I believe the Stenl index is 8.9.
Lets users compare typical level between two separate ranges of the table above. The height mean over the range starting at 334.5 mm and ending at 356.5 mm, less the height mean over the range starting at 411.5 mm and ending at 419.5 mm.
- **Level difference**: -2.2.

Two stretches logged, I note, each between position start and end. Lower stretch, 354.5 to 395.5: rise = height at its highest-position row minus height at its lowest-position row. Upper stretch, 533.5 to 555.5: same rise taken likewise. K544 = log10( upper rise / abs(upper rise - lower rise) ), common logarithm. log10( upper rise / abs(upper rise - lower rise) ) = -0.13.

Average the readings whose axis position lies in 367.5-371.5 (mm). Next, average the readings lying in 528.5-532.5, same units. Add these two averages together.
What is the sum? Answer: 16.1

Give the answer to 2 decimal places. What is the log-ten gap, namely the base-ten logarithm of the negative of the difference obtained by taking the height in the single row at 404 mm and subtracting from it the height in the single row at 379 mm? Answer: -0.15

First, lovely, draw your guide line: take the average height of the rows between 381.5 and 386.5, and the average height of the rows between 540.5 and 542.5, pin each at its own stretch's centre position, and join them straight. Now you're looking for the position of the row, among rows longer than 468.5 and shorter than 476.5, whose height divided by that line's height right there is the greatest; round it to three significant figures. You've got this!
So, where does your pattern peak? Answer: 469 mm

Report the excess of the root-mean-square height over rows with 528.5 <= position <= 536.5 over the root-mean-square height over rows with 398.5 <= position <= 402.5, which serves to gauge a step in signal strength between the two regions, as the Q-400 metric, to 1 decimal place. 0.0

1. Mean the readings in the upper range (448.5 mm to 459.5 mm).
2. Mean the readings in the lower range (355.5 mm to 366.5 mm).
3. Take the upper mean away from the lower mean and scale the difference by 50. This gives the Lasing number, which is -82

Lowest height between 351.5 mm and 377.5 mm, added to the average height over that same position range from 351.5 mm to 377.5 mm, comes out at 14.4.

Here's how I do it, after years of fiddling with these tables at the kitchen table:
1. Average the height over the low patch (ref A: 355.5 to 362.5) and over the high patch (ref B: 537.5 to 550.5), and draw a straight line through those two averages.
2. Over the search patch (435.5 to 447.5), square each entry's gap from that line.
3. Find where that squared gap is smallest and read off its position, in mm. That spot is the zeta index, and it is 438 mm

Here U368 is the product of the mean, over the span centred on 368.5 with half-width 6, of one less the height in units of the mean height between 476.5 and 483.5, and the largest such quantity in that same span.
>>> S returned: 0.0147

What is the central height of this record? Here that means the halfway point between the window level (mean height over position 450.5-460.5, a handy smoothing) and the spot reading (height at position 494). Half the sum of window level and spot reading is 8.49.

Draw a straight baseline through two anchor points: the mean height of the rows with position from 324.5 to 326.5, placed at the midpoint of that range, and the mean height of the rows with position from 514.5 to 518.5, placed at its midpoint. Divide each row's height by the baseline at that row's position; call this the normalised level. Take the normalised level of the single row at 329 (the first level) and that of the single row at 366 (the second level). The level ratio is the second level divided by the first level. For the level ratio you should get 0.91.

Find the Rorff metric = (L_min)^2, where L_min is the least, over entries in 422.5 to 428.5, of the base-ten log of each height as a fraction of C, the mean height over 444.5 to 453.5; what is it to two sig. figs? 0.0017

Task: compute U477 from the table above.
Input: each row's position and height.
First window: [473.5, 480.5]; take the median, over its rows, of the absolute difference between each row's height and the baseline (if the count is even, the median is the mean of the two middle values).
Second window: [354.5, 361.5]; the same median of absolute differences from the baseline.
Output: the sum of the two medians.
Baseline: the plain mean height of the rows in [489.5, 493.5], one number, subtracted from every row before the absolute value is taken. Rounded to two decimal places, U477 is 1.42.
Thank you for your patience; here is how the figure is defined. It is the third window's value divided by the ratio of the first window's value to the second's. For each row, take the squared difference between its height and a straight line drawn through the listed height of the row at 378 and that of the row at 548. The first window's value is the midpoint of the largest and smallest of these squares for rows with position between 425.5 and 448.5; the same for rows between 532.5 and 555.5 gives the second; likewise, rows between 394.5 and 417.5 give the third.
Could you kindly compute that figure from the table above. 4.9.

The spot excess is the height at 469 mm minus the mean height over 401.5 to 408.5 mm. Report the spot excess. 1.7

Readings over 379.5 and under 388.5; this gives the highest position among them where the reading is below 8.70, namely 388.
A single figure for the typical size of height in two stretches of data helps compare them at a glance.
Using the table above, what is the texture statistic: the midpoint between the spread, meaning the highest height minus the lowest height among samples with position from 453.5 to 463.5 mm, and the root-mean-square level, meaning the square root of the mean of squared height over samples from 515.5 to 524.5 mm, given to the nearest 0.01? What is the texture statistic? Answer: 5.16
